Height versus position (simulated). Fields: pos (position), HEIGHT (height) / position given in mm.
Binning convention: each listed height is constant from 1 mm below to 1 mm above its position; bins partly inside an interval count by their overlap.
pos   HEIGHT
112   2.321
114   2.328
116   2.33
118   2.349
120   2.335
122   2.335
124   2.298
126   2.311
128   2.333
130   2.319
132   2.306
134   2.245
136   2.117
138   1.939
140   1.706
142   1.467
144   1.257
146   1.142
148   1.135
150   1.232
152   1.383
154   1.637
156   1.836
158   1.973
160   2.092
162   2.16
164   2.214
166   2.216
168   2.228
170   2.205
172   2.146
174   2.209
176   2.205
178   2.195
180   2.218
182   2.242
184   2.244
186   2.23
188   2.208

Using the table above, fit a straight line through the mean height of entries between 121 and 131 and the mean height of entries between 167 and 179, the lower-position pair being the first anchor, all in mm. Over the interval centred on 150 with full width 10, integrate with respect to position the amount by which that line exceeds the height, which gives 9.5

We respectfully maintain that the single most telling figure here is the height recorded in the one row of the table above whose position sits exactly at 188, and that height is 2.208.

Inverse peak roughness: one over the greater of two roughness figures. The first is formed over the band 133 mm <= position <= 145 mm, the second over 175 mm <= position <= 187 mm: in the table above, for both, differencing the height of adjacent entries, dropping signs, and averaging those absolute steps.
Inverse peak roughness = 5.1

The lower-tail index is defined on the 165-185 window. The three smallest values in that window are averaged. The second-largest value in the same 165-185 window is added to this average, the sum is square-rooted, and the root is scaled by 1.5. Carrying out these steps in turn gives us 3.2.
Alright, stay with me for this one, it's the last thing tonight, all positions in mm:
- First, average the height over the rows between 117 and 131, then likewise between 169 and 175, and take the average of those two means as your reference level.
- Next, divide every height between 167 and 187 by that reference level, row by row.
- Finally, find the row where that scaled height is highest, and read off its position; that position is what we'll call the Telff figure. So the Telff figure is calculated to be 184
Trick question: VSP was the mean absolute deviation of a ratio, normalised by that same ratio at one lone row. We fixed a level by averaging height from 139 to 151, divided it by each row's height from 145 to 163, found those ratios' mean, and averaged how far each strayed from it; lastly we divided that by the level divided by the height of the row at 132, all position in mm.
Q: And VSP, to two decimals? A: 0.34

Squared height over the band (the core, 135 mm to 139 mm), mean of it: 4.1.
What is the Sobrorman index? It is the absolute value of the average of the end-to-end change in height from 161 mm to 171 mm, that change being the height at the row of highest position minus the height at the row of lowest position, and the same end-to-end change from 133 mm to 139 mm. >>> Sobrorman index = 0.13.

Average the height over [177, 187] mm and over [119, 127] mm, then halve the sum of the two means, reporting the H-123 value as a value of 2.3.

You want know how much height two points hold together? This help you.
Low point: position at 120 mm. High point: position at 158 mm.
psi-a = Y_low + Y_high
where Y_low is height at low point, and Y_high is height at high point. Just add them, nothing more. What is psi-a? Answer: 4.3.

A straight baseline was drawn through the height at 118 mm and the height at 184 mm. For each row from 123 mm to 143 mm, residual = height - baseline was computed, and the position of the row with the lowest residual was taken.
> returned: 142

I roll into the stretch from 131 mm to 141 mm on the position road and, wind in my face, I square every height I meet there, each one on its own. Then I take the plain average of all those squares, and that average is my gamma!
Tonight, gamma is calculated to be 4.3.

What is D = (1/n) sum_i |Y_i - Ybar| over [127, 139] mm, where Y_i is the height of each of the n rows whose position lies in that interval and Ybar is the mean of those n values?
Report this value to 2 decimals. 0.12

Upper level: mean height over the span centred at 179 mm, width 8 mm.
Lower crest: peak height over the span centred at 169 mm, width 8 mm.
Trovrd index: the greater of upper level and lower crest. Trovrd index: 2.23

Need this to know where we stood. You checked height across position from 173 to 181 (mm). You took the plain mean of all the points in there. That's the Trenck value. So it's 2.21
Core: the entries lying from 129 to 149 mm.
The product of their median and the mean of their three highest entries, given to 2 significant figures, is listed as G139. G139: 4.2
